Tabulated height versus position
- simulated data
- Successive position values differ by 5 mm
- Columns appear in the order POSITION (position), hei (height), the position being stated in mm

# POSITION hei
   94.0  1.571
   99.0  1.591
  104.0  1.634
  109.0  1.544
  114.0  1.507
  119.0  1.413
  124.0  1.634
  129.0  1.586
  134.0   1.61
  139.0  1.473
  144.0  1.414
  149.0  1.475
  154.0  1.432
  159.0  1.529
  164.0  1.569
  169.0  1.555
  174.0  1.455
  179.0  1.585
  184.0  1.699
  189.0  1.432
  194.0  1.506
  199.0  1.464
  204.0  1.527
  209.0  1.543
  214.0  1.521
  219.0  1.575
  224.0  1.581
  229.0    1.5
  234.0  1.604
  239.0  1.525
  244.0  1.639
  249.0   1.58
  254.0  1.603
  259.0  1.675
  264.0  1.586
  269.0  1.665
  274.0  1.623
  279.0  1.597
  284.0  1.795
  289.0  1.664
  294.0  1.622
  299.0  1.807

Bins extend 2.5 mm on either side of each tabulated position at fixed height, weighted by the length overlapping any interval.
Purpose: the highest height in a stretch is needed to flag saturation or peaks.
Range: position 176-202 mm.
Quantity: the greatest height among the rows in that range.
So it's 1.699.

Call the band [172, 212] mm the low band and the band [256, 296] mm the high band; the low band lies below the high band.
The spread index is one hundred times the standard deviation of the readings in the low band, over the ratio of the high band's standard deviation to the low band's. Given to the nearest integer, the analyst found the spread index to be 11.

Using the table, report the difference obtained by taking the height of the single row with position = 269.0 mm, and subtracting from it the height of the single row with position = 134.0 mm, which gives 0.055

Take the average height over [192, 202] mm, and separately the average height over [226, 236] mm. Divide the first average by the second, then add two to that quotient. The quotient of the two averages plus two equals 2.96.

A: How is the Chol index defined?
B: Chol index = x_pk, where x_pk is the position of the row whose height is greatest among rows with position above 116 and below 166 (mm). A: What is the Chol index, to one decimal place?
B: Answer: 124.0 mm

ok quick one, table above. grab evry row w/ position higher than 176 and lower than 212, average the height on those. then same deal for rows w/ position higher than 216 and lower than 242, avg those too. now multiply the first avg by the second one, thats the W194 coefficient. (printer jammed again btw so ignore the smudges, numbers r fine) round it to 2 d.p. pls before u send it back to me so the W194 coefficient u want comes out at 2.39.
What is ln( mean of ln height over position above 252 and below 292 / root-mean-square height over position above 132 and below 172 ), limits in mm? -1.10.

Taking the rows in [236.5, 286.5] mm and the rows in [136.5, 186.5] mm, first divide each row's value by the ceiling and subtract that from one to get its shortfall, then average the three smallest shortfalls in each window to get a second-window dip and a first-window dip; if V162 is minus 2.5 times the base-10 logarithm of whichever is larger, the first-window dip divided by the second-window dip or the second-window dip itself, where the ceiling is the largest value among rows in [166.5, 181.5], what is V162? 1.47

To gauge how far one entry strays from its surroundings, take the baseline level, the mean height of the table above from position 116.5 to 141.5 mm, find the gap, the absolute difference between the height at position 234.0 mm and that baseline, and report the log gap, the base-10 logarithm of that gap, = -1.2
